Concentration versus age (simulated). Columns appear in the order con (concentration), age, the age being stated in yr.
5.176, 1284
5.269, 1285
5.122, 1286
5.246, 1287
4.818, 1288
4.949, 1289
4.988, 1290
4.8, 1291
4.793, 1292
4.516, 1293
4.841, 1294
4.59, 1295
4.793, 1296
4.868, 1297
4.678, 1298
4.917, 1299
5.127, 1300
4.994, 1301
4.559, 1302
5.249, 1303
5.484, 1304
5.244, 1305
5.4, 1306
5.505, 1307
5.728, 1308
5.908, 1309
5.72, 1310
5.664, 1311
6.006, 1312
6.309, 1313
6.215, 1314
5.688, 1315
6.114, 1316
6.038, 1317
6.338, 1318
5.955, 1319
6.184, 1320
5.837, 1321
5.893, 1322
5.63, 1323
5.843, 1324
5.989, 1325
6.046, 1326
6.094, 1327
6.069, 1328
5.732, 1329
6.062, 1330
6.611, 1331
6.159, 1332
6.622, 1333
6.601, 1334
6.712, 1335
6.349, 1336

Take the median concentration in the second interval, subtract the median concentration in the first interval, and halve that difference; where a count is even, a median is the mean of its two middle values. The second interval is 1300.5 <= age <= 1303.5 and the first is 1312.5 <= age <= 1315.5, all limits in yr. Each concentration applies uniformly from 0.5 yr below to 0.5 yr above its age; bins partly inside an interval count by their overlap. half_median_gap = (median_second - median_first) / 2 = -0.6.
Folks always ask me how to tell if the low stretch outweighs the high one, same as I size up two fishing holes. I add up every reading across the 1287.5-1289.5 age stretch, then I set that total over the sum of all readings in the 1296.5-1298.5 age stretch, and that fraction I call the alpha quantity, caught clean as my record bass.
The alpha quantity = 1.02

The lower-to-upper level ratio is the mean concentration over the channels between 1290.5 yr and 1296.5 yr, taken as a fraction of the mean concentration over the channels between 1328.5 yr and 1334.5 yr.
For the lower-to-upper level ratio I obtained 0.75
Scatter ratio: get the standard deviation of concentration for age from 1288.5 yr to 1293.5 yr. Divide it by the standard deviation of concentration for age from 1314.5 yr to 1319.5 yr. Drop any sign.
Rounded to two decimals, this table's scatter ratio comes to 0.78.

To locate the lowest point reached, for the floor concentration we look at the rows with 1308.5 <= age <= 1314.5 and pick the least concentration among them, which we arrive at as 5.664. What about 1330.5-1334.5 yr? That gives 6.159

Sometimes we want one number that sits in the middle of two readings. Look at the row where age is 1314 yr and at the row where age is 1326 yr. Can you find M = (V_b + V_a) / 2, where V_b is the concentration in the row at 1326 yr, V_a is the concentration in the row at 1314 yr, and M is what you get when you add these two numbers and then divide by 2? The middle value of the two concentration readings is 6.13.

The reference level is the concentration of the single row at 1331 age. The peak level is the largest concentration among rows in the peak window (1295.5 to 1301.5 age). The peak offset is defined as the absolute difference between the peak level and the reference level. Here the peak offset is 1.5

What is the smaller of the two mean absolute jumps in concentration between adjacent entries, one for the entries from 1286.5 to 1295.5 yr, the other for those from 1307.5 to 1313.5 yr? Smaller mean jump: 0.206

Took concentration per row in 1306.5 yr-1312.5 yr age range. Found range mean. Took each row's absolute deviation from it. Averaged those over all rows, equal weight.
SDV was 0.13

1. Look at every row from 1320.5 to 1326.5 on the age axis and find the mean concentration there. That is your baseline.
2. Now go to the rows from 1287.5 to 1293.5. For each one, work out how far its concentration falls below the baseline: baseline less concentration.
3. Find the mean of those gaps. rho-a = 1.1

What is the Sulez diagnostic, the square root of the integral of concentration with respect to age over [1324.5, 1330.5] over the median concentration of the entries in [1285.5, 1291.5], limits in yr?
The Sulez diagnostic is 2.69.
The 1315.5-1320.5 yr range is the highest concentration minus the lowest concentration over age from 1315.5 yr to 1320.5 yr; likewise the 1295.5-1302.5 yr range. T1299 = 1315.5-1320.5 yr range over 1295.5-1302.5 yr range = 0.67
